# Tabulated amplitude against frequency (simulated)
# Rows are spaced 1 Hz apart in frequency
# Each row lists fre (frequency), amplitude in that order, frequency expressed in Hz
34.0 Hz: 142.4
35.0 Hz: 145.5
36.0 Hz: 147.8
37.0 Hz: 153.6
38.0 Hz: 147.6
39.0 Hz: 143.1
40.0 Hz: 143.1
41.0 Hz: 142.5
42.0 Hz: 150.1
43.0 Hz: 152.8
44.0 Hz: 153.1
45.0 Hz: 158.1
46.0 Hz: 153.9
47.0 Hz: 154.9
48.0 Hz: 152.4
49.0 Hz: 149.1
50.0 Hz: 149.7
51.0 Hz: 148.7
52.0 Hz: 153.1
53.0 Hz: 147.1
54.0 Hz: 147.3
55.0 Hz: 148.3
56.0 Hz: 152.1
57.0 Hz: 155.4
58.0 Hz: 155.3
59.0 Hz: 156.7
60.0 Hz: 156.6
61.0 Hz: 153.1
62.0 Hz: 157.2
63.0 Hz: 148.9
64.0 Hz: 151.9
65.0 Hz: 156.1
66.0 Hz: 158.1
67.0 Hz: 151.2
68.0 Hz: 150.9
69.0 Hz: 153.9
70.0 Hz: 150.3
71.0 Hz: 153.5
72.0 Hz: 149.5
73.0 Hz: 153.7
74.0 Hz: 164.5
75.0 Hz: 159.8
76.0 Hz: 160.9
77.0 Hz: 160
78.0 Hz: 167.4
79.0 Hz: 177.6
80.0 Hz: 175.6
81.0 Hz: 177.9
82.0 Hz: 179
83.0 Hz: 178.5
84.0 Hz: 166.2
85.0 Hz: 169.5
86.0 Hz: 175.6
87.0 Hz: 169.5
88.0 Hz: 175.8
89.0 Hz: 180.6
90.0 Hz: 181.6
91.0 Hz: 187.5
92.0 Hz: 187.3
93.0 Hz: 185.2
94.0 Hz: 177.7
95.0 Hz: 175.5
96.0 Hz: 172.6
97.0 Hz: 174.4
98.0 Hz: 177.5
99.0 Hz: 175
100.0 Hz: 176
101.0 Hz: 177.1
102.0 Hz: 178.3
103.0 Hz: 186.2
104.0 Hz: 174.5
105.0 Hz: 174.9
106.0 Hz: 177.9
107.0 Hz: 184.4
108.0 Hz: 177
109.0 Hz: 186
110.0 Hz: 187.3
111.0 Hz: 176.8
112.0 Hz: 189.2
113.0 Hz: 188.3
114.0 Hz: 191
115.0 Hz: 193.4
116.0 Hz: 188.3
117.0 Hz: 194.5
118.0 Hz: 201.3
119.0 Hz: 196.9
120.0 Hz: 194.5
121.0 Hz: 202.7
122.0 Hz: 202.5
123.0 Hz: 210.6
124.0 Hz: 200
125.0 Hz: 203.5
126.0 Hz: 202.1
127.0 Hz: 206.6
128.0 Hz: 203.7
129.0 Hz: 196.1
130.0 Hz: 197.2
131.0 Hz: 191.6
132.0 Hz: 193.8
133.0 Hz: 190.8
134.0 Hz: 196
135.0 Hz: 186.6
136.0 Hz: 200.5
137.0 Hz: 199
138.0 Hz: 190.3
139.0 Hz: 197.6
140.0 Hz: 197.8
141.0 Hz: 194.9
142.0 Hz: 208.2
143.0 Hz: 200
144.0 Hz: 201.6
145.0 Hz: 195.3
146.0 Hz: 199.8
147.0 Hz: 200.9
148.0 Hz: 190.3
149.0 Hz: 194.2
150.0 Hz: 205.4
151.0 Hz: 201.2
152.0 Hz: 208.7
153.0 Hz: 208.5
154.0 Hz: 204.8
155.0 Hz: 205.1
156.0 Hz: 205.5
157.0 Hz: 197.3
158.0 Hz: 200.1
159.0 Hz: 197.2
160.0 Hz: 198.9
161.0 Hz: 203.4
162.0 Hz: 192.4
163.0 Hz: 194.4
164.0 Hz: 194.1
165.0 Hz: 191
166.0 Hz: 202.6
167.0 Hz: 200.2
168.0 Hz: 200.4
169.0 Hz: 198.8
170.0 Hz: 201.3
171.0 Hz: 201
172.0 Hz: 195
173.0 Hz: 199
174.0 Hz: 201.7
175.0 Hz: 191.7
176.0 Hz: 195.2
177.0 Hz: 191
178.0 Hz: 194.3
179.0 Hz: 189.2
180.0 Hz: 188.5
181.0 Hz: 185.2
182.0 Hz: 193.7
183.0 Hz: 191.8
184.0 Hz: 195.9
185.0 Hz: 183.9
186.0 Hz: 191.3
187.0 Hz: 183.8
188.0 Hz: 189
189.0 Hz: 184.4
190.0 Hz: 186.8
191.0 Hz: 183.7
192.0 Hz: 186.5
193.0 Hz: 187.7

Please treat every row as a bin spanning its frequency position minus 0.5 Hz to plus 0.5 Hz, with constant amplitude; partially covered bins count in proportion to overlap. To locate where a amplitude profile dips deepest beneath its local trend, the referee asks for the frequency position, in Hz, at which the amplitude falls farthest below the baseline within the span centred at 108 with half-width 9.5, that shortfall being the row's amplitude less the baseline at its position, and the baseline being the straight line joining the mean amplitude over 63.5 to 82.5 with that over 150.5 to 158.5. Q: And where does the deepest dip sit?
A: 111.0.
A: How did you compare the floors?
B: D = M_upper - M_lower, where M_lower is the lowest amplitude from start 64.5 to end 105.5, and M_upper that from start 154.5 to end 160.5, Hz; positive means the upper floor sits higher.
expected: 48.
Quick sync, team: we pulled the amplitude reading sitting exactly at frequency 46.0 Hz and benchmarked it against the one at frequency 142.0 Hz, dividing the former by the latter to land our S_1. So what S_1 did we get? 0.74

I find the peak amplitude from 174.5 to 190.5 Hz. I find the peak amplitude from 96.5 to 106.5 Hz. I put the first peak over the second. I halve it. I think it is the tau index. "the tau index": 0.53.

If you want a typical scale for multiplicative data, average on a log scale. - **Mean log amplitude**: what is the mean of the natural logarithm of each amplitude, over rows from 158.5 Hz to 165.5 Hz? 5.28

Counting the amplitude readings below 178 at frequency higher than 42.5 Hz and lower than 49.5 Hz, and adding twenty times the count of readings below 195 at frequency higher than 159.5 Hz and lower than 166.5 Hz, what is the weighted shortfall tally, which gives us 87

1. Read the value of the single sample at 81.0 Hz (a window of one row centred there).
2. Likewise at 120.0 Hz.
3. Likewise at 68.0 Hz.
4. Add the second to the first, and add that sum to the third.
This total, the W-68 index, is 523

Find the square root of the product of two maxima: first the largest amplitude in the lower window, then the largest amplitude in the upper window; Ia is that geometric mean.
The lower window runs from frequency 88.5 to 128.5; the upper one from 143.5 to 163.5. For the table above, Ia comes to 210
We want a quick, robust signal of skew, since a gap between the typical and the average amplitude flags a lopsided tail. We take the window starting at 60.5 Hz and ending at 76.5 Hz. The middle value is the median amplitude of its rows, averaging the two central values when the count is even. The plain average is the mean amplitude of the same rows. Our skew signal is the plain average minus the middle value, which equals 1.0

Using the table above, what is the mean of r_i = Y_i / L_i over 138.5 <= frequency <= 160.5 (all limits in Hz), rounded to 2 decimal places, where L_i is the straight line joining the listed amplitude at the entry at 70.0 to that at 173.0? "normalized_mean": 1.07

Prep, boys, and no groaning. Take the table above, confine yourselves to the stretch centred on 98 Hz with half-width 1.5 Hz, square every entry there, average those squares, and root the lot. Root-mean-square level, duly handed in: 176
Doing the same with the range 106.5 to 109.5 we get 183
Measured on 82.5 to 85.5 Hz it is 171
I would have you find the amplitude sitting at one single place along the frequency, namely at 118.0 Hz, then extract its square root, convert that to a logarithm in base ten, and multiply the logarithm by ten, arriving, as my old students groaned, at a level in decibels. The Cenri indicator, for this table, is 11.52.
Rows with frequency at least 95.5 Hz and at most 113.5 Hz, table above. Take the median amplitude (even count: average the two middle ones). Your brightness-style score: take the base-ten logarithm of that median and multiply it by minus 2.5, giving -5.62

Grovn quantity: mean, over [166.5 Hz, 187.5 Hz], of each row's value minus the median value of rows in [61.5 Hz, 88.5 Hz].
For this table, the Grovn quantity 34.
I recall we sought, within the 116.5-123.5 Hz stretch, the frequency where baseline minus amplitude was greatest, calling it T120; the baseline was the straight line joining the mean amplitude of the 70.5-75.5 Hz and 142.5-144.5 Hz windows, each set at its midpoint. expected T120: 120.0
